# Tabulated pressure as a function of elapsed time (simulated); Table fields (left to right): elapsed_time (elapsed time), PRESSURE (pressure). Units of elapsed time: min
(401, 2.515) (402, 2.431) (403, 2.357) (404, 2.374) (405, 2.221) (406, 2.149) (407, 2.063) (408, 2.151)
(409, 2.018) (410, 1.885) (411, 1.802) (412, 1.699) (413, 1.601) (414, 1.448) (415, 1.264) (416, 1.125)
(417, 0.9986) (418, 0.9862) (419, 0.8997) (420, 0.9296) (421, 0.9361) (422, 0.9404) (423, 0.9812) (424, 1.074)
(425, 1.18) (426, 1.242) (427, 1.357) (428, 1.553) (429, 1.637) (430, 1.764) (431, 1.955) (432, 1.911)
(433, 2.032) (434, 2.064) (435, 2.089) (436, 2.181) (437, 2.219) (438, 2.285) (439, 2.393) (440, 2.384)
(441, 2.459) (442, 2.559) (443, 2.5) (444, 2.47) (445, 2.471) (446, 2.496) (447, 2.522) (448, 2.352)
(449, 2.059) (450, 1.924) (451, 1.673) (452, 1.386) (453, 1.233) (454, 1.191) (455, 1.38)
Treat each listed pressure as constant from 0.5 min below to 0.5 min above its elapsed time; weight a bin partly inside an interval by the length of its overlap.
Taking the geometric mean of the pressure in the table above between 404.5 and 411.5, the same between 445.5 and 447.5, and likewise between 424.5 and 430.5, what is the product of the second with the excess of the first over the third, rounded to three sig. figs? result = 1.50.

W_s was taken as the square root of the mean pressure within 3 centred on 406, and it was 1.46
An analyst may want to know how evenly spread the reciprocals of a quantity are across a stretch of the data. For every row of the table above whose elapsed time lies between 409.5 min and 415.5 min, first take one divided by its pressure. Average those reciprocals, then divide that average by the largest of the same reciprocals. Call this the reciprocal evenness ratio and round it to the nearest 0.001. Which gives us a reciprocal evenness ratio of 0.796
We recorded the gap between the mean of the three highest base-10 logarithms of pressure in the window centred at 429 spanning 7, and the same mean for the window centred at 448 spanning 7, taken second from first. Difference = -0.12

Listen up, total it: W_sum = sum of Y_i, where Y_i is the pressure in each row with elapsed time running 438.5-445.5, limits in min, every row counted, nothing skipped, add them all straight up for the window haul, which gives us 17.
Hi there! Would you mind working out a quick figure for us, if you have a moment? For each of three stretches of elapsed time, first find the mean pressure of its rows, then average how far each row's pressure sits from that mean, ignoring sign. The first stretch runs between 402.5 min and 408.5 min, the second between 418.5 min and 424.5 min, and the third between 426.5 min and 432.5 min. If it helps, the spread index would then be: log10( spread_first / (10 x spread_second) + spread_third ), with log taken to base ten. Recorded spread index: -0.40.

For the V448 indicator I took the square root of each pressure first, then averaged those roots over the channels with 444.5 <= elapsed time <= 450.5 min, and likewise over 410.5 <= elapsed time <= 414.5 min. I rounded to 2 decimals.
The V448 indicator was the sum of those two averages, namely 2.79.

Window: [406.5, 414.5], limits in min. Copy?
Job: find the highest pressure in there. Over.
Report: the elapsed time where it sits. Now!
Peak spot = 408 min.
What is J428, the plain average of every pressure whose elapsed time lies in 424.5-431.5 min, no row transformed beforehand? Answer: 1.5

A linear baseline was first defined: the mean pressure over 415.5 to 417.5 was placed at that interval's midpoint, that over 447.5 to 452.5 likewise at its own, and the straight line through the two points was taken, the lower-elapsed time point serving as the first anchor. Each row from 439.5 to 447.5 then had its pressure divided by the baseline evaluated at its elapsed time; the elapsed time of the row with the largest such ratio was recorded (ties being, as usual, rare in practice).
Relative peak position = 442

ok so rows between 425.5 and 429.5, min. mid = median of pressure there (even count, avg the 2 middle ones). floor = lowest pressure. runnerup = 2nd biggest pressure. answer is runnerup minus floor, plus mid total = 1.8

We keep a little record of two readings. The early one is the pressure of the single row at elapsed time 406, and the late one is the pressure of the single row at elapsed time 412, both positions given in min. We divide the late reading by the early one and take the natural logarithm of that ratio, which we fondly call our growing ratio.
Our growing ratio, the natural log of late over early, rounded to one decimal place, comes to -0.2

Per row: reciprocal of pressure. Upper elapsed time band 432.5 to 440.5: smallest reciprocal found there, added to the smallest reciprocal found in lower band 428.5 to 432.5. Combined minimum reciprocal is 0.93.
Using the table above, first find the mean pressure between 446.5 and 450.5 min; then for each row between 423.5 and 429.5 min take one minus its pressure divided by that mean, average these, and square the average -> 0.16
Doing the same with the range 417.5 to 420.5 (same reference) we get 0.33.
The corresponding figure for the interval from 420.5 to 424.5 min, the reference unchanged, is 0.31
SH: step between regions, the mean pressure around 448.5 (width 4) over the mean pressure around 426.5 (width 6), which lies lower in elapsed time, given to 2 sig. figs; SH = 1.7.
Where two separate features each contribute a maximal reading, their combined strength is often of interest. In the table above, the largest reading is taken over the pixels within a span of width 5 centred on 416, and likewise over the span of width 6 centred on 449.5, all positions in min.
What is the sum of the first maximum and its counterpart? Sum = 4.0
